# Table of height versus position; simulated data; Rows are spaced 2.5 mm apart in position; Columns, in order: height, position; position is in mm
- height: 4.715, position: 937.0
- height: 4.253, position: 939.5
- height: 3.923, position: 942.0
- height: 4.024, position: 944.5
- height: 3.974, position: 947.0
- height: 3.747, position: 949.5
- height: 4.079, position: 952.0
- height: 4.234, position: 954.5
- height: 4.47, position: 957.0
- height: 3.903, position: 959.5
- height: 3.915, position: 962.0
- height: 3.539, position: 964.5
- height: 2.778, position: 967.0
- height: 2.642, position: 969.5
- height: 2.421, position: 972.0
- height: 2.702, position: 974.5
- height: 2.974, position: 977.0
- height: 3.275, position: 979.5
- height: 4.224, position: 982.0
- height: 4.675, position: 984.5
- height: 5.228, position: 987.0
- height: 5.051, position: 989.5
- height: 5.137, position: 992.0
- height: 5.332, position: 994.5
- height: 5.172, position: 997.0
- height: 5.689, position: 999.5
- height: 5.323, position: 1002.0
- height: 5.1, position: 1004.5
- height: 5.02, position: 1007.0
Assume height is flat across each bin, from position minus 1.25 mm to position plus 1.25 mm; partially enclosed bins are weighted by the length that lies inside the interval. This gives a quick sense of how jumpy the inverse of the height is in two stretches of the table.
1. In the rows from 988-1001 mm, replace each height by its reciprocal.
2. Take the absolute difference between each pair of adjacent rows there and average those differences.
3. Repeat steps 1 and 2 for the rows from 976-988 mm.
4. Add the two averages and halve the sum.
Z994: 0.0223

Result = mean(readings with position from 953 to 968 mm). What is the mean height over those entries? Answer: 3.8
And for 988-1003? 5.3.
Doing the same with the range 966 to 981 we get 2.8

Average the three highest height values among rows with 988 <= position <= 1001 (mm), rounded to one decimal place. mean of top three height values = 5.4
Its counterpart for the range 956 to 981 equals 4.1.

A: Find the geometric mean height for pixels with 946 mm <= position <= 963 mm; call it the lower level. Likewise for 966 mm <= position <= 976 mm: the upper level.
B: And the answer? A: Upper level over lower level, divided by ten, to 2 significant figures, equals 0.065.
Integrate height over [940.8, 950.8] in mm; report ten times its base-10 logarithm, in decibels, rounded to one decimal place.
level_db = 15.9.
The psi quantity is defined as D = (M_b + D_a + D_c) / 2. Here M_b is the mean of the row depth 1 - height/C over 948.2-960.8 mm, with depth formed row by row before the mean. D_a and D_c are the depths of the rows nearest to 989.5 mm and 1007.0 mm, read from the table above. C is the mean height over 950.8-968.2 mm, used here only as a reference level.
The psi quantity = -0.34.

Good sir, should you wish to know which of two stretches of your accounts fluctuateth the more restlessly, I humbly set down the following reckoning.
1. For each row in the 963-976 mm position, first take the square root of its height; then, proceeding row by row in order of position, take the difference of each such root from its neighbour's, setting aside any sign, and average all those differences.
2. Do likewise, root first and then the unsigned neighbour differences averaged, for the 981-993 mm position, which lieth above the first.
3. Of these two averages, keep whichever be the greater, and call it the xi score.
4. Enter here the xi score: 0.10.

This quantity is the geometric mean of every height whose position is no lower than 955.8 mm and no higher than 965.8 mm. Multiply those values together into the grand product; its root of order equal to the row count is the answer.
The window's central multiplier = 3.9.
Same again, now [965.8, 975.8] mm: 2.6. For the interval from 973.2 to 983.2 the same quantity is 3.2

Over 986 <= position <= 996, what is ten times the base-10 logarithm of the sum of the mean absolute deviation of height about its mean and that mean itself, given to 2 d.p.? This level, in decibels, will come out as 7.23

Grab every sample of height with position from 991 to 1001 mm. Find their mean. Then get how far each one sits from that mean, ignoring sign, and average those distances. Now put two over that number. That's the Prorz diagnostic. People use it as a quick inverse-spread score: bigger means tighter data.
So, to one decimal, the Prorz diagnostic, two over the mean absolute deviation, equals 11.2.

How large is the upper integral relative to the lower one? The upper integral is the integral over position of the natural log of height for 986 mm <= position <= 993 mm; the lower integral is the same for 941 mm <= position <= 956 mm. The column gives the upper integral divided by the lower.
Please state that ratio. 0.6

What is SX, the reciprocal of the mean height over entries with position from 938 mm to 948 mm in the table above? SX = 0.25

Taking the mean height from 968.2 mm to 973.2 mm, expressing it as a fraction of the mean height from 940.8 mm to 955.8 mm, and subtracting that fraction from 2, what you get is 1.4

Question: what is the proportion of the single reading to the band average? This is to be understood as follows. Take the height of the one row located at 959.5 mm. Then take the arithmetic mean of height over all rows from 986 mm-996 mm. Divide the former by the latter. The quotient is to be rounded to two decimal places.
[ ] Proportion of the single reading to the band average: 0.75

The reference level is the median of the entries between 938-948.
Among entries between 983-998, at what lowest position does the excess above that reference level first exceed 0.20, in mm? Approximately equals 984.5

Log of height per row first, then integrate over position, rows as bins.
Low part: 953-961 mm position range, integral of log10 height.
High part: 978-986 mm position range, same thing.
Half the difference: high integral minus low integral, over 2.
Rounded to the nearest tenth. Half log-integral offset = -0.1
